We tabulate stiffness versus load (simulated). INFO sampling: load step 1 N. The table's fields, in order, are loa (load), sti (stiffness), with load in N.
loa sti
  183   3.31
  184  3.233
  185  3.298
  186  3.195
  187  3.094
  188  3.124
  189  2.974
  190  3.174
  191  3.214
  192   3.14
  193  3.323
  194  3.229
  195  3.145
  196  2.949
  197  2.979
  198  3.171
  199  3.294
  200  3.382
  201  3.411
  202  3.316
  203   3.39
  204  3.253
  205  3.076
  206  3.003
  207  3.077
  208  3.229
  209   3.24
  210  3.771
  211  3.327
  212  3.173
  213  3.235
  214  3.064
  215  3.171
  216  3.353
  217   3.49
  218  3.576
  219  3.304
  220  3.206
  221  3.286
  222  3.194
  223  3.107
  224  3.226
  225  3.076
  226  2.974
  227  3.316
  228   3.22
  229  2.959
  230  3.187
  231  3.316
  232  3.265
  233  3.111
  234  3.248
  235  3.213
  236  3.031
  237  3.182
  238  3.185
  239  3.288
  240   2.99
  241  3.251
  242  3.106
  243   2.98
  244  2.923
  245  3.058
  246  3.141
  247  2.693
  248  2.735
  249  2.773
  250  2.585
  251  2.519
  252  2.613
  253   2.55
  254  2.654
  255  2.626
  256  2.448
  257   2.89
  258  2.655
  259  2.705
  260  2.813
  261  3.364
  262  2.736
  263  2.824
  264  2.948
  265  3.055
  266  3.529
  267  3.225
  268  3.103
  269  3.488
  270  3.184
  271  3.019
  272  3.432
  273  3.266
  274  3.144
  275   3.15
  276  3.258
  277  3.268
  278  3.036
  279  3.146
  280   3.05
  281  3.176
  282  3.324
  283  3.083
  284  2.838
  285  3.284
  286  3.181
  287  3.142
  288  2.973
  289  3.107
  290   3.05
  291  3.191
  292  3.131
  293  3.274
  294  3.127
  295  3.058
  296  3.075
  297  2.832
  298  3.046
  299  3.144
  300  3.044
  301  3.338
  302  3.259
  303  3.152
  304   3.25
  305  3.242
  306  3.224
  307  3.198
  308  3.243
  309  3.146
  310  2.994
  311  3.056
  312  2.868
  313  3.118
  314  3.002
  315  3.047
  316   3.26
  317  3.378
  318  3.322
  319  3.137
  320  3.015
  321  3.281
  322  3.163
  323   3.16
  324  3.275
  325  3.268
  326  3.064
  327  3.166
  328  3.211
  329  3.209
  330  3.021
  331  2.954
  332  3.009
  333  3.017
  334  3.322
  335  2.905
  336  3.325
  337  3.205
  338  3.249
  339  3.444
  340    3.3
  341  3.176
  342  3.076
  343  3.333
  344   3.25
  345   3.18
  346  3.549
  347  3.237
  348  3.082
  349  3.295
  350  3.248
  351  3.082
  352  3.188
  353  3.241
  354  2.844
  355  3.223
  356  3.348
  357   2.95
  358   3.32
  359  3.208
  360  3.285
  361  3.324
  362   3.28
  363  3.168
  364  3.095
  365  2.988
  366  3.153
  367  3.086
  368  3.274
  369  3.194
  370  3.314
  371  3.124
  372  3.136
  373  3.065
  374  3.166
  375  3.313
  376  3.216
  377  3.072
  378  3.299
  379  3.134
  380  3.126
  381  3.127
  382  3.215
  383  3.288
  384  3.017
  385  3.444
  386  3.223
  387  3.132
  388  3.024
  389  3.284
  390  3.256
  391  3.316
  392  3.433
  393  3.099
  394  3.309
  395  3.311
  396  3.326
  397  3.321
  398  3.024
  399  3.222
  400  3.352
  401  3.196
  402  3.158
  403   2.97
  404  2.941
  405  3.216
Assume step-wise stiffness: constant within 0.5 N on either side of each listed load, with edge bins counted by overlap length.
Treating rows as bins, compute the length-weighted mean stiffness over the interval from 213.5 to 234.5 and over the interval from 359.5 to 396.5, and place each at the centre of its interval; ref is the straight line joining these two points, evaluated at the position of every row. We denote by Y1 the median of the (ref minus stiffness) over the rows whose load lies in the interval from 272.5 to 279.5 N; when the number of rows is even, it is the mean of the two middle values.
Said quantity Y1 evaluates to 0.07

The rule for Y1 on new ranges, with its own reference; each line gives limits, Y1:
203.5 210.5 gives -0.01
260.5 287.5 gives 0.07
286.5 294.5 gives 0.09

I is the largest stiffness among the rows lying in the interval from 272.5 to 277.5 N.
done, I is 3.268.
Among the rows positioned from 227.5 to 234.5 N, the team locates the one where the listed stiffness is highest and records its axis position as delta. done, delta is 231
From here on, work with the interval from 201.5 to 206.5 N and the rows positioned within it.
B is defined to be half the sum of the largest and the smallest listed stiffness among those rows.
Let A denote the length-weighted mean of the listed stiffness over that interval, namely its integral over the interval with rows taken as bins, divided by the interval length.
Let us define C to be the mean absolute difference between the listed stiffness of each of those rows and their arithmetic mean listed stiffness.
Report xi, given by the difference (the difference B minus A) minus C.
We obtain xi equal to -0.146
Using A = 3.21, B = 3.20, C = 0.134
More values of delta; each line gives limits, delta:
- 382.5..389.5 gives 385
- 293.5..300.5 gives 299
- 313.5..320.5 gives 317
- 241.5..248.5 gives 246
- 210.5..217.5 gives 217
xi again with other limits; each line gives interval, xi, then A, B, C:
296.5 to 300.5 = -0.121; 3.02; 2.99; 0.092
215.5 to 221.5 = -0.087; 3.37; 3.39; 0.109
